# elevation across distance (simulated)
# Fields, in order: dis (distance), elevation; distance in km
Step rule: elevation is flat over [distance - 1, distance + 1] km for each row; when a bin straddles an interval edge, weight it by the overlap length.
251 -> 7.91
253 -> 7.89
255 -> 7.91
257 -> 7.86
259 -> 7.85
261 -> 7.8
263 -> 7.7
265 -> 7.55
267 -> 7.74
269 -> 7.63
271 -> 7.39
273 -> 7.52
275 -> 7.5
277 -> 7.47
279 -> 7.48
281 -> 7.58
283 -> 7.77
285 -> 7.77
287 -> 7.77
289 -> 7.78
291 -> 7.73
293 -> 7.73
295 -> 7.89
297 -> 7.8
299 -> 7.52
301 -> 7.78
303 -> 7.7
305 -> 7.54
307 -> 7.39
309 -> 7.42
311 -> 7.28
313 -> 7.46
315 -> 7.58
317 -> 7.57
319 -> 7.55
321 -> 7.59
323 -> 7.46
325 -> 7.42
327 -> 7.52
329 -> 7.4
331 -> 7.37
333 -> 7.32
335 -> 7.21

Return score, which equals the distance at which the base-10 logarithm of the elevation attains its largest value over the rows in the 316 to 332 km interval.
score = 321 km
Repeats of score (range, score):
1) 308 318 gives 315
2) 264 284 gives 283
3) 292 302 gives 295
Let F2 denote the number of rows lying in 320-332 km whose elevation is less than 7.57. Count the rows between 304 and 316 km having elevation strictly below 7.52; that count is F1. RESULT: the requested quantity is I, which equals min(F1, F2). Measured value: 4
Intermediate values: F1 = 4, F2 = 5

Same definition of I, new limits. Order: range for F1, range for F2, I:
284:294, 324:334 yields 0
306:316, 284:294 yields 0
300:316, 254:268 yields 1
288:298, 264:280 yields 0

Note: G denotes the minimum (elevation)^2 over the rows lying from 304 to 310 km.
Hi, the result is 54.6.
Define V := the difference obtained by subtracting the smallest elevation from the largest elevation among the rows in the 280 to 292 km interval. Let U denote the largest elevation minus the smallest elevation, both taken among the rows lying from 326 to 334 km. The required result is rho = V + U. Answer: 0.40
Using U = 0.20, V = 0.20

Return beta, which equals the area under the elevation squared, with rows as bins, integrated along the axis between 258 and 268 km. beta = 597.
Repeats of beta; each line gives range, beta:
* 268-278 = 563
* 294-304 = 599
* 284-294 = 602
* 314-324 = 570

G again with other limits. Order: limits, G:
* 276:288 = 55.8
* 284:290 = 60.4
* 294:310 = 54.6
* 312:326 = 55.1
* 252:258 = 61.8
